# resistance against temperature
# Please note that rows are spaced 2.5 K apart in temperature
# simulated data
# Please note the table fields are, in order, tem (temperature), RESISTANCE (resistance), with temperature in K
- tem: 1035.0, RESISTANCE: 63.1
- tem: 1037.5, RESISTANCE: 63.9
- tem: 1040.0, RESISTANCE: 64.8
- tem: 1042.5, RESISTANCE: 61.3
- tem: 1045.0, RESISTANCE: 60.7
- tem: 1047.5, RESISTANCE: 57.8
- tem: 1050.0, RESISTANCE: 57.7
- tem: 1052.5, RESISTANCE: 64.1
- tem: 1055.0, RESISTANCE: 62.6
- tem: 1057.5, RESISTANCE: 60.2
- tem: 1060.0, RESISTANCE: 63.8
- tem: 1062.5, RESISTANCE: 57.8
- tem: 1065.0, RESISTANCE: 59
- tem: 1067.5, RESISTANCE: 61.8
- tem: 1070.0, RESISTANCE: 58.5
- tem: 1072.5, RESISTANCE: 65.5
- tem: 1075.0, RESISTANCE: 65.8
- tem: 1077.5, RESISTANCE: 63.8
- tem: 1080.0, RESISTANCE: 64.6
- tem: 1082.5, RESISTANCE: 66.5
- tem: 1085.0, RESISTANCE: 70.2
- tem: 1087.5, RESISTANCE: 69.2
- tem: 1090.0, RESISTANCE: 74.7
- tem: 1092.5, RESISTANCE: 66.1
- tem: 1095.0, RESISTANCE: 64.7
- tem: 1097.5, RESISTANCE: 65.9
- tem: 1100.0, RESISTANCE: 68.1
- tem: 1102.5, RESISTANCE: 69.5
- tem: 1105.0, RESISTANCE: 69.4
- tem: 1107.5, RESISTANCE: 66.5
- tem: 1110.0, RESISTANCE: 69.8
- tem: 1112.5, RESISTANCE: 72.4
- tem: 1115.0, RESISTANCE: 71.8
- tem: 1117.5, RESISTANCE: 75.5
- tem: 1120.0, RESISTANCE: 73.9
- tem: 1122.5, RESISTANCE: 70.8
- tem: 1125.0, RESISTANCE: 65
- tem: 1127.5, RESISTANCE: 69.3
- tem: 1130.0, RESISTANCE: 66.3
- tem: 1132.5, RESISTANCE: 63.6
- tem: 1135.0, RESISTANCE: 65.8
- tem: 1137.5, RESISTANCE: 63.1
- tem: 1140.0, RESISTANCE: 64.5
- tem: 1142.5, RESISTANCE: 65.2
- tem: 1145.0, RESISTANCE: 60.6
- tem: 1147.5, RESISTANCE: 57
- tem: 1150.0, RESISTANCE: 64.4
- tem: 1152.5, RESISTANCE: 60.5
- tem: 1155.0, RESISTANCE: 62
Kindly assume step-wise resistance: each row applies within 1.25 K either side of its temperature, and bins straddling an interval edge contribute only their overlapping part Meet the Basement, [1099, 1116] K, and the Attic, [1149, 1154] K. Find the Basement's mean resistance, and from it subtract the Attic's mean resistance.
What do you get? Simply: 7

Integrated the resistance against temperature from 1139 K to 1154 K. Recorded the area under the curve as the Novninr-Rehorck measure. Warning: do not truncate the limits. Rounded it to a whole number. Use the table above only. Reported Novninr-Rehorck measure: 930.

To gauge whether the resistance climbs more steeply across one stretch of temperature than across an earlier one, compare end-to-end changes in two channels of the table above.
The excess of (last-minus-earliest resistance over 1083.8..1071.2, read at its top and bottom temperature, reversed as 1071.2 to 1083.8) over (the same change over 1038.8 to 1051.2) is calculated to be 8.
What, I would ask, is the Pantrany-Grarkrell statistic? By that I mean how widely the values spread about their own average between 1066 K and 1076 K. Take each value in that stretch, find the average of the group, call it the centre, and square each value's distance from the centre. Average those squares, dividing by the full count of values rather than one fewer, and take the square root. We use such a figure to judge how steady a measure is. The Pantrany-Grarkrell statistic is 3.0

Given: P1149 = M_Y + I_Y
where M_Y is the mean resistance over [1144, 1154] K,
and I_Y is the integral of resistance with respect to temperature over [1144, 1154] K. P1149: 667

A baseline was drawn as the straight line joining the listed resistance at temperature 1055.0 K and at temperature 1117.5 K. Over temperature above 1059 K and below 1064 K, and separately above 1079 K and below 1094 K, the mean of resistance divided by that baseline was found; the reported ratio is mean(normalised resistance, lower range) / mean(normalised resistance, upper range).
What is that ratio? 0.96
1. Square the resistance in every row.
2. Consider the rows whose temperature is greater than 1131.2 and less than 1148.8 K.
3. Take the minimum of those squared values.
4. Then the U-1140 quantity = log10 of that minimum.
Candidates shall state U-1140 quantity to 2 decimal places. 3.51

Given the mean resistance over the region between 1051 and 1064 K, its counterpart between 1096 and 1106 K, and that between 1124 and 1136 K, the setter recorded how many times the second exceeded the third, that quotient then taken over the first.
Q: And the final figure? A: 0.0168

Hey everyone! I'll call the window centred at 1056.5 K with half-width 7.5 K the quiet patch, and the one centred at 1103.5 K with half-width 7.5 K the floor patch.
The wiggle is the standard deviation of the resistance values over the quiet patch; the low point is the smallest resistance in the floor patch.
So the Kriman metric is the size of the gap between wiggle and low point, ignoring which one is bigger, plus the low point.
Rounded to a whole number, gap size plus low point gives 129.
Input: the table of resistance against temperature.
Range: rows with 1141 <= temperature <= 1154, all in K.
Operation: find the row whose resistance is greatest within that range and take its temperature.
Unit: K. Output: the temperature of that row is 1142.5 K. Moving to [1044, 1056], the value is 1052.5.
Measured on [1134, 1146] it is 1135.0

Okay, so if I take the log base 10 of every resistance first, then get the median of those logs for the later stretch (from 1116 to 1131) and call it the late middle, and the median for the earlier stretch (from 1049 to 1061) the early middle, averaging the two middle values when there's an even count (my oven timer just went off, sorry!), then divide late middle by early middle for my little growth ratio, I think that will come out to 1.03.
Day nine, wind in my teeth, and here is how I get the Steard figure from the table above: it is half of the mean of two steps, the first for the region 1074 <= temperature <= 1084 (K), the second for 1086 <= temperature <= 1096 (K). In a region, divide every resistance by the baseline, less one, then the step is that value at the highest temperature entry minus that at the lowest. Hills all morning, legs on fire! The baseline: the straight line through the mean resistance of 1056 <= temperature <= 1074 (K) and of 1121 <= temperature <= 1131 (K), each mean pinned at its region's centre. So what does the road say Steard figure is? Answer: -0.022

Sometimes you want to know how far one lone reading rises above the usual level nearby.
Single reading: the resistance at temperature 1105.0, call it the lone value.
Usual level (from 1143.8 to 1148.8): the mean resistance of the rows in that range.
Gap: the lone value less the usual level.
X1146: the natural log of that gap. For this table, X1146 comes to 2.4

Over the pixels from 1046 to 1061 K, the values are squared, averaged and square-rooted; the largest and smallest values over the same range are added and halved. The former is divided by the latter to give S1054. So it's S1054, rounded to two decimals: 1.00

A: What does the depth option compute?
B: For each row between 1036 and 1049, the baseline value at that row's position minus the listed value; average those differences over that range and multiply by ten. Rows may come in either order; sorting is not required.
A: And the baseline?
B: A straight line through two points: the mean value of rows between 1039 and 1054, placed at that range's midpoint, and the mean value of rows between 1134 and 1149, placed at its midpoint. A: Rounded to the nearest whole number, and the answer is -7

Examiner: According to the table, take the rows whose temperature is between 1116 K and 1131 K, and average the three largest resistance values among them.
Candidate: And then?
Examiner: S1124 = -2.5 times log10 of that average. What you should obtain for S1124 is -4.66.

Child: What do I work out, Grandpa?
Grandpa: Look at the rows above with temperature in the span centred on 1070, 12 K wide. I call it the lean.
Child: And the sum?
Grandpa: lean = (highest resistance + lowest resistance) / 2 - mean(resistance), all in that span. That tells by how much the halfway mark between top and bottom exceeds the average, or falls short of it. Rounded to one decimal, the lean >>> 0.0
